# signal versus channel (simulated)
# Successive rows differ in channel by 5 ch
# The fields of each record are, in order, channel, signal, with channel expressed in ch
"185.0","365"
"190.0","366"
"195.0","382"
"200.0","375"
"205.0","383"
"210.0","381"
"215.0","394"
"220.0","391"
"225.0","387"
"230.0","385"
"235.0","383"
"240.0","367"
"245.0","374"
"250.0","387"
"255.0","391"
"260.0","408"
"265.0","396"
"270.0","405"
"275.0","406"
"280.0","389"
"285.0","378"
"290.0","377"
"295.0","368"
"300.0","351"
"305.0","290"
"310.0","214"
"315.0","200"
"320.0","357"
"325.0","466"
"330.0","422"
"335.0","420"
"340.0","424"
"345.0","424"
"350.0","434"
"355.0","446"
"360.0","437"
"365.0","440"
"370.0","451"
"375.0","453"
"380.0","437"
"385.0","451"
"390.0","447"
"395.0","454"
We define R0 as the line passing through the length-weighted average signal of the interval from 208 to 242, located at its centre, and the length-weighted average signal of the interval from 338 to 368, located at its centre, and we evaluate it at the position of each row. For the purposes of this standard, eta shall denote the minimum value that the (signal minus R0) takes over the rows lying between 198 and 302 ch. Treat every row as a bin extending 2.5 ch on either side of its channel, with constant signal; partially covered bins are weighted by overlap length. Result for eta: -63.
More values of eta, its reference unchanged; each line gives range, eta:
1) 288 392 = -220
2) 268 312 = -204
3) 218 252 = -23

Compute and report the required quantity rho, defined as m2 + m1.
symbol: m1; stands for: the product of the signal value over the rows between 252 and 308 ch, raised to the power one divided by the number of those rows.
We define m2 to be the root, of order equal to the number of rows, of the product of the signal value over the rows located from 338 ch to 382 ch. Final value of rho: 815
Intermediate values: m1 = 377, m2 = 438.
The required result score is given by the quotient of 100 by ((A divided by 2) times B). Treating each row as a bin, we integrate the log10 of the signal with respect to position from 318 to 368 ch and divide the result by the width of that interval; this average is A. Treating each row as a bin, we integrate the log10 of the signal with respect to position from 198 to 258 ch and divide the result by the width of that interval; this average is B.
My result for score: 29.4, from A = 2.631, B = 2.58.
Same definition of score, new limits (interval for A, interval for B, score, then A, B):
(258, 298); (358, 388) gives 29.1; 2.591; 2.65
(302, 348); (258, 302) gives 30.5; 2.537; 2.59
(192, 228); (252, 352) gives 30.2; 2.585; 2.57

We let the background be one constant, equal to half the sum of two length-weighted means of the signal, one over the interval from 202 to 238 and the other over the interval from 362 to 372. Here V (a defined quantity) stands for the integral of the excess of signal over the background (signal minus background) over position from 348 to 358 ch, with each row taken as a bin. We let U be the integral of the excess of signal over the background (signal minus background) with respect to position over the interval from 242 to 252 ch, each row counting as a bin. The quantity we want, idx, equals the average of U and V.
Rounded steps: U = -358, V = 248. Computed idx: -55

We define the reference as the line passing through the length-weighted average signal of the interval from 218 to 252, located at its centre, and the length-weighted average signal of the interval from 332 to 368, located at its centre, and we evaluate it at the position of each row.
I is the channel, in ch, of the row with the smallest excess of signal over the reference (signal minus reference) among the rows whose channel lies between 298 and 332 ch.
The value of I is 315.0 ch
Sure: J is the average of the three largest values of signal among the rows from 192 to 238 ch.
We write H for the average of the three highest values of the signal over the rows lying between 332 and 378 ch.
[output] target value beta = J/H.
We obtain 0.87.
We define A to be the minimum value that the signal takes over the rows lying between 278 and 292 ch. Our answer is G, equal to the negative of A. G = -377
